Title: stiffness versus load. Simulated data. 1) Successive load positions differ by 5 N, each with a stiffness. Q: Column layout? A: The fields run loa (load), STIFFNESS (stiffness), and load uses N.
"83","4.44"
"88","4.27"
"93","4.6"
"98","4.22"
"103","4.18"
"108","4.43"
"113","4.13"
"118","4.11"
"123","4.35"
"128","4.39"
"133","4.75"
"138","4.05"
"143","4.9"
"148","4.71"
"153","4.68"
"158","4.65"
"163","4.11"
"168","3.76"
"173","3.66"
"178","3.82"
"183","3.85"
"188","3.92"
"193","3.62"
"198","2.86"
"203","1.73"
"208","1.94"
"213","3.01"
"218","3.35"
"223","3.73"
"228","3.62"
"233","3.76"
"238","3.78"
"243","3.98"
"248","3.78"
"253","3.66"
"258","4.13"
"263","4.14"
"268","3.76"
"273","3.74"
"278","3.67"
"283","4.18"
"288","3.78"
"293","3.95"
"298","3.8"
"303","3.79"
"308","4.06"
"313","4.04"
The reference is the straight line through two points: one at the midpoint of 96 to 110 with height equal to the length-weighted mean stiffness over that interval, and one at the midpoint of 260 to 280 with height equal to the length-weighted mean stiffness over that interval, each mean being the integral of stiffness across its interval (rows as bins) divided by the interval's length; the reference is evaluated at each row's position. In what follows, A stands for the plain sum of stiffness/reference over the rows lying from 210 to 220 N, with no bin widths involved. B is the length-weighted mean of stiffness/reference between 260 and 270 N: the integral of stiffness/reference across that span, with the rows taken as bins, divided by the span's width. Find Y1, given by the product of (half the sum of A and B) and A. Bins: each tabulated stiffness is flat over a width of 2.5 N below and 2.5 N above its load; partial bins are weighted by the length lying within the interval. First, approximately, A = 1.60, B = 1.03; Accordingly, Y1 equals 2.10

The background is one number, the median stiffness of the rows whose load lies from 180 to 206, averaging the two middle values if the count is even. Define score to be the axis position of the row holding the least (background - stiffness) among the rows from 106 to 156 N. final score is 143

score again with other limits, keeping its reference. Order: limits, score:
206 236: 233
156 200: 158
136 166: 143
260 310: 283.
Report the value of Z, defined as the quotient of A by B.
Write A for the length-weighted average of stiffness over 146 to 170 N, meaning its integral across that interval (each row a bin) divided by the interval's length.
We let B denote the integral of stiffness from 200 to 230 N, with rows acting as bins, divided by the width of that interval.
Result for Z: 1.52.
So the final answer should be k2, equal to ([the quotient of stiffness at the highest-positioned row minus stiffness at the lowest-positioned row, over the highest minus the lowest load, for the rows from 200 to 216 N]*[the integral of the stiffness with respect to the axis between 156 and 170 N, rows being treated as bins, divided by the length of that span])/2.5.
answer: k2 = 0.21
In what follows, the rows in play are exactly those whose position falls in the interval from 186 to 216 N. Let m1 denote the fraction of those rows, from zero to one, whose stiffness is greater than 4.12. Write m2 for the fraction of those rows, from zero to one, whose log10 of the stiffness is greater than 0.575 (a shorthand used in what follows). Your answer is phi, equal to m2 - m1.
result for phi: 0.17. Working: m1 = 0.0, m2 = 0.17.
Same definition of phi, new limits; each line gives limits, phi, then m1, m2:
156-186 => 0.67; 0.2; 0.83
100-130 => 0.17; 0.8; 1.00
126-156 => 0.17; 0.8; 1.00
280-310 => 0.83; 0.2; 1.00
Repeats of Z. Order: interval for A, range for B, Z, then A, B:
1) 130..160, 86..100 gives 1.06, 4.62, 4.37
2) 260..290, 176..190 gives 1.01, 3.88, 3.86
